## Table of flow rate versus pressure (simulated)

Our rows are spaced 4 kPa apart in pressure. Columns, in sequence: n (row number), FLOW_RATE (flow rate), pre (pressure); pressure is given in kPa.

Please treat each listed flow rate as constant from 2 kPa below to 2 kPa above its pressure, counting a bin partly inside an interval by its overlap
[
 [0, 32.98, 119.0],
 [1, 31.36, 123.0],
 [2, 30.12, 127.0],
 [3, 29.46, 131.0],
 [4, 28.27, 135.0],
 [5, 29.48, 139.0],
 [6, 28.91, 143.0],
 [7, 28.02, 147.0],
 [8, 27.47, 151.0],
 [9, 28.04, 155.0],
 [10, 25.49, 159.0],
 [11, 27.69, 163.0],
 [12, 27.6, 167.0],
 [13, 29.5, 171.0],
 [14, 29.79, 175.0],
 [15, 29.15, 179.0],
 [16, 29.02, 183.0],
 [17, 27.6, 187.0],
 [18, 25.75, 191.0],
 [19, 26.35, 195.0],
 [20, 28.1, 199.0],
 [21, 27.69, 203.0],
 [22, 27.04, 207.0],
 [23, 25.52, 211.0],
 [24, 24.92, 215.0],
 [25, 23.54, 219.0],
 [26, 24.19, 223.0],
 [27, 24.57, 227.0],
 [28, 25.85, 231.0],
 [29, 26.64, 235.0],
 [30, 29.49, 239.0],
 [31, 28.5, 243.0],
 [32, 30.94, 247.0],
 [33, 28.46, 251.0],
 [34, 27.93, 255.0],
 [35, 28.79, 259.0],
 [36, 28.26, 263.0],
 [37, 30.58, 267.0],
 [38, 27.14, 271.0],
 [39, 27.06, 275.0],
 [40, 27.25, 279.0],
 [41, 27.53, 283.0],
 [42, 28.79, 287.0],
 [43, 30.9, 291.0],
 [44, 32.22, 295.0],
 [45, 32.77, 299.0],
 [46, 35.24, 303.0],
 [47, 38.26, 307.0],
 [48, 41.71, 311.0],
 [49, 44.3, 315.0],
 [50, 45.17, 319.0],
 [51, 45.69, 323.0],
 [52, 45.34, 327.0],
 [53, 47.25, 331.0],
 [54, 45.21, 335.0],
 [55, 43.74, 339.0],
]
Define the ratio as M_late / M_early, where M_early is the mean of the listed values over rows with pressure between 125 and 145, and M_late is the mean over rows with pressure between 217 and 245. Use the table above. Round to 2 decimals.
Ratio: 0.89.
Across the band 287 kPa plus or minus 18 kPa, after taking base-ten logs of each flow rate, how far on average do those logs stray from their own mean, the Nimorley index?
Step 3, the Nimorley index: 0.037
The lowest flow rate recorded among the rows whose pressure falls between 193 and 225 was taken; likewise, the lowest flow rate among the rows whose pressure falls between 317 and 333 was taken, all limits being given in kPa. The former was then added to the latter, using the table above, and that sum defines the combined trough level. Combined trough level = 68.7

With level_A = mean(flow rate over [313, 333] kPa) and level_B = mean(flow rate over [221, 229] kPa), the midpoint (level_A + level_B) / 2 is 35.0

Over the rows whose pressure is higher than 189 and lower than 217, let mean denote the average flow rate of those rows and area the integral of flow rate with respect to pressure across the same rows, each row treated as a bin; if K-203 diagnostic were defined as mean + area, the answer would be 768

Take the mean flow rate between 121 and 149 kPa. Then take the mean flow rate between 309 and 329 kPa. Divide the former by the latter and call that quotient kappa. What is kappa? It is 0.66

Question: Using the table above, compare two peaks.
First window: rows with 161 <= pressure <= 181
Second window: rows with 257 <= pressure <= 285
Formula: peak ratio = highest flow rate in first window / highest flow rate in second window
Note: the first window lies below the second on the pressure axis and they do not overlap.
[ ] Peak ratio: 0.97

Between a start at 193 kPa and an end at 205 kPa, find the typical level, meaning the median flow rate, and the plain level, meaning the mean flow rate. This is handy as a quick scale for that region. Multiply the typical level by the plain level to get 758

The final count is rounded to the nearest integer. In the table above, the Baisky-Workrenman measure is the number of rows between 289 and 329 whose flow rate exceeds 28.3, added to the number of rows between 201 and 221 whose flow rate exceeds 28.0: 10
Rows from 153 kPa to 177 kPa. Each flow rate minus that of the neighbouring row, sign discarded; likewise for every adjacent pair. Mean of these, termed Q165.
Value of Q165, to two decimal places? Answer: 1.41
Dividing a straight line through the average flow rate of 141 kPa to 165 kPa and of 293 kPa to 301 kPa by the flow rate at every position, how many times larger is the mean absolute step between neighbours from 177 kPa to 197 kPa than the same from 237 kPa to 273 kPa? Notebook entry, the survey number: 0.65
